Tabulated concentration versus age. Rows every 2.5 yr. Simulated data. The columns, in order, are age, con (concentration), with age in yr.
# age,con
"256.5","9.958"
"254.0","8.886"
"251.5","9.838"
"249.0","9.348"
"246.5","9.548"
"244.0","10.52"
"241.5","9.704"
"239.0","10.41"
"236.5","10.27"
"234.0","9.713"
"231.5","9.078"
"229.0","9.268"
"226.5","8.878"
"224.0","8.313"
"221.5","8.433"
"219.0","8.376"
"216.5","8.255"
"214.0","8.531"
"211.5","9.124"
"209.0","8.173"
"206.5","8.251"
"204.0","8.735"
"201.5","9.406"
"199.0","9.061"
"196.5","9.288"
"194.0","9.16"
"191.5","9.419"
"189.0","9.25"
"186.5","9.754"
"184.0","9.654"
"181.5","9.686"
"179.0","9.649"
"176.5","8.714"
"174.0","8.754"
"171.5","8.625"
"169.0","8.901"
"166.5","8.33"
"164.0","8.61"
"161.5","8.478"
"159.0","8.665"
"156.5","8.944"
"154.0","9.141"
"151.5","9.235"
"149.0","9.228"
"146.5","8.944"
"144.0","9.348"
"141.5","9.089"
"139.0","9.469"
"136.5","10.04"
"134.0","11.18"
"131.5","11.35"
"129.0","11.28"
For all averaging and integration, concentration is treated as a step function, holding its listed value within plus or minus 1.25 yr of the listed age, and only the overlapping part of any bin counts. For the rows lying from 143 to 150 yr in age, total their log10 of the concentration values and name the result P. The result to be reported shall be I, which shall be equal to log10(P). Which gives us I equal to 0.461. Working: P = 2.89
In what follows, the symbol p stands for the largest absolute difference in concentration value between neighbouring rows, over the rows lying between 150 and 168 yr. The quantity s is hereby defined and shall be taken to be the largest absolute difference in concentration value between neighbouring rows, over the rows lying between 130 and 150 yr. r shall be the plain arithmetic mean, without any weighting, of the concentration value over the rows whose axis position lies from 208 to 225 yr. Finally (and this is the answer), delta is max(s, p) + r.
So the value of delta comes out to 9.6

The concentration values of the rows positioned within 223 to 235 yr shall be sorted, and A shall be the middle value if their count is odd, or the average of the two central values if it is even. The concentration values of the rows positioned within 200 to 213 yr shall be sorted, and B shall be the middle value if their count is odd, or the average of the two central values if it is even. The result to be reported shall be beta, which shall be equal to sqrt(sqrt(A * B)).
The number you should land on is 2.98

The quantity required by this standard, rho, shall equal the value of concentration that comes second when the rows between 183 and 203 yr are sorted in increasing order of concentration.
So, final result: 9.16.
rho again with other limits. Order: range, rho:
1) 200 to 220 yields 8.251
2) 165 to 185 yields 8.625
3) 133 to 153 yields 9.089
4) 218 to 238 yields 8.376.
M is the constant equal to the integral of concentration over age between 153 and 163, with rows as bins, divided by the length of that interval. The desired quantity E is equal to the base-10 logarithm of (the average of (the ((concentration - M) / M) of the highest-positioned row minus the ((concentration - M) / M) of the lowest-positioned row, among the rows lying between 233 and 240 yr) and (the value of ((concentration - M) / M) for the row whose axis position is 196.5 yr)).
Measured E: -1.17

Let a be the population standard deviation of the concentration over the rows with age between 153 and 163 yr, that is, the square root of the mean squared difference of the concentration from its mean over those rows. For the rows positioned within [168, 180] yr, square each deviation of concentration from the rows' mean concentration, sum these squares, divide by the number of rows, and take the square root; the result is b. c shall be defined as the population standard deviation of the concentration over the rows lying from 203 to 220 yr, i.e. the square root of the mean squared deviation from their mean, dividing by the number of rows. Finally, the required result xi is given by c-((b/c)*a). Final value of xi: 0.0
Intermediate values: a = 0.254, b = 0.37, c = 0.31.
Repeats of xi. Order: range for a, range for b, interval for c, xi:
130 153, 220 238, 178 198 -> -2.3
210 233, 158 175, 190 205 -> 0.0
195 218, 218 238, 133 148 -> 0.4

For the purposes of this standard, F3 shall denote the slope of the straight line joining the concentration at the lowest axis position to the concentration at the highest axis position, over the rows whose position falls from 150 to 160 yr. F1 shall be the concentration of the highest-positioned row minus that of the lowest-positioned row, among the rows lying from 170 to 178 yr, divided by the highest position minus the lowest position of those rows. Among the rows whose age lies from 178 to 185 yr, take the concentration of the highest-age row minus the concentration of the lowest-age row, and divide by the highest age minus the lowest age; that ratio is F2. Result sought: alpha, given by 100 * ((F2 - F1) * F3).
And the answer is 0.13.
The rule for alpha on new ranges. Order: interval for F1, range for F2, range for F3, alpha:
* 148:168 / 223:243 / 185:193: -0.88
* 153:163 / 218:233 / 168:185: 0.73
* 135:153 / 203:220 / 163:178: 0.02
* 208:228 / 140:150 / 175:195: -0.06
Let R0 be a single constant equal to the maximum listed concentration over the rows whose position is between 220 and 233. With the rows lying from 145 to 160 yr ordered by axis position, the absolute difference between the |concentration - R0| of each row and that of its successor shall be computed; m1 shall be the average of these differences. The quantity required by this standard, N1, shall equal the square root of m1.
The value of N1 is 0.41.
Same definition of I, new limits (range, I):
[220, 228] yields 0.446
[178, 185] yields 0.471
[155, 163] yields 0.450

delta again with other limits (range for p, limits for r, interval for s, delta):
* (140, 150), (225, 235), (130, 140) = 10.4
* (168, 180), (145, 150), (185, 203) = 10.0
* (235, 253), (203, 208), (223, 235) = 9.5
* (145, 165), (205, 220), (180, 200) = 9.0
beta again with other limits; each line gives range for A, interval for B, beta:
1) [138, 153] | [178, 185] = 3.07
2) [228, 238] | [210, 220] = 2.99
